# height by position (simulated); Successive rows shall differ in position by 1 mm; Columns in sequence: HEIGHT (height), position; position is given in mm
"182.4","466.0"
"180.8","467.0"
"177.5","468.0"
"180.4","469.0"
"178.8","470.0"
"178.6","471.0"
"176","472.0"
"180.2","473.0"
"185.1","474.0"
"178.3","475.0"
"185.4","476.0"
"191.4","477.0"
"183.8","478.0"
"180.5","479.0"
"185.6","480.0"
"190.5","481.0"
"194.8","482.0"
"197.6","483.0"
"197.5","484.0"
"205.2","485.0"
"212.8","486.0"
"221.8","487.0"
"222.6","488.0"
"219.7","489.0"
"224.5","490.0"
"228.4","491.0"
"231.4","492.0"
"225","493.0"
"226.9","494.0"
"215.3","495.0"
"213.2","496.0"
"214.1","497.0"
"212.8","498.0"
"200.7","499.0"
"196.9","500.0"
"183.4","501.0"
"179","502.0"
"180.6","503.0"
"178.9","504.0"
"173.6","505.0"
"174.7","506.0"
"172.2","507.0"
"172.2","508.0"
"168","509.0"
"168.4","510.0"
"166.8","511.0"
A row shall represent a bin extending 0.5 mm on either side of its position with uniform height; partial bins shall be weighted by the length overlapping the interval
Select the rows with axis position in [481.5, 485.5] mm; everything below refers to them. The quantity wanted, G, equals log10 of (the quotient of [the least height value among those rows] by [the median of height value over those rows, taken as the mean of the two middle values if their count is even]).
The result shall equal -0.006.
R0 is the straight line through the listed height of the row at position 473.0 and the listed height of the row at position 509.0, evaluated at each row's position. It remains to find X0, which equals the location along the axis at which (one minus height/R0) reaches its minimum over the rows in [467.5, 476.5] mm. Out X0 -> 476.0 mm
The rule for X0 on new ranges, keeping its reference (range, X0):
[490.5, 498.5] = 492.0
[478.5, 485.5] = 485.0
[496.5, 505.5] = 497.0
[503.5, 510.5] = 504.0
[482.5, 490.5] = 490.0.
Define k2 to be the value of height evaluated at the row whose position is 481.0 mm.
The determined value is 190.5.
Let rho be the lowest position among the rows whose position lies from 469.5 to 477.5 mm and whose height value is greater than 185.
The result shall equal 474.0 mm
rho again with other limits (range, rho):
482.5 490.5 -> 483.0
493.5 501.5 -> 494.0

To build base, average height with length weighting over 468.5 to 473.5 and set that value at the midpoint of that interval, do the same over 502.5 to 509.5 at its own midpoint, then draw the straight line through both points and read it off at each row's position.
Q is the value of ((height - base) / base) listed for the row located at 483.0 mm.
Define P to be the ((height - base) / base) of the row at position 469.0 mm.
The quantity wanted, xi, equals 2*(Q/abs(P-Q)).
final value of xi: 2.1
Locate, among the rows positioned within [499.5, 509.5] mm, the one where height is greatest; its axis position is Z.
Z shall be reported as 500.0 mm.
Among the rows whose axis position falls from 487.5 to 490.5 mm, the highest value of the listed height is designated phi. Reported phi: 224.5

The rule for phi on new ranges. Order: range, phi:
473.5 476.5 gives 185.4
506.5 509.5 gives 172.2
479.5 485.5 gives 205.2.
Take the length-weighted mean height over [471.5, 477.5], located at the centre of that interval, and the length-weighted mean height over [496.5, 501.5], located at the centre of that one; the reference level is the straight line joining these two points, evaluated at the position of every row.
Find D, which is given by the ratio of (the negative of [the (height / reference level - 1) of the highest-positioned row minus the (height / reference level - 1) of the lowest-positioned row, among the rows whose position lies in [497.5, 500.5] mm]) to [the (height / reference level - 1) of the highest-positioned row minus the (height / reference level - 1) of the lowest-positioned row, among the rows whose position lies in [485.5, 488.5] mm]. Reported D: 2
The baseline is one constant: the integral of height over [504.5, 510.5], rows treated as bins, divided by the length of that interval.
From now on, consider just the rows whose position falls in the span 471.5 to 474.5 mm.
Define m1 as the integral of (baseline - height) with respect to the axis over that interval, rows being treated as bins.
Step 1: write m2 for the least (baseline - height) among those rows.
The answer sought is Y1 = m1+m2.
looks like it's -40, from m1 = -27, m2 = -14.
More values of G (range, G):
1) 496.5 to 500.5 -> -0.021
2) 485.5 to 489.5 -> -0.016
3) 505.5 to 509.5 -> -0.011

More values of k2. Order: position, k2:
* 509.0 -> 168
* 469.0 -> 180.4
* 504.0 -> 178.9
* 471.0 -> 178.6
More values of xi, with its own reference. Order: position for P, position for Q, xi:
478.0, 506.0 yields 0.1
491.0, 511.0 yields -0.2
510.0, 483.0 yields 1.6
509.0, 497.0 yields 1.7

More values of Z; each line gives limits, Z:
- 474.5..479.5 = 477.0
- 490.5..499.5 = 492.0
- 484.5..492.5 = 492.0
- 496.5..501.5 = 497.0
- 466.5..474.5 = 474.0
